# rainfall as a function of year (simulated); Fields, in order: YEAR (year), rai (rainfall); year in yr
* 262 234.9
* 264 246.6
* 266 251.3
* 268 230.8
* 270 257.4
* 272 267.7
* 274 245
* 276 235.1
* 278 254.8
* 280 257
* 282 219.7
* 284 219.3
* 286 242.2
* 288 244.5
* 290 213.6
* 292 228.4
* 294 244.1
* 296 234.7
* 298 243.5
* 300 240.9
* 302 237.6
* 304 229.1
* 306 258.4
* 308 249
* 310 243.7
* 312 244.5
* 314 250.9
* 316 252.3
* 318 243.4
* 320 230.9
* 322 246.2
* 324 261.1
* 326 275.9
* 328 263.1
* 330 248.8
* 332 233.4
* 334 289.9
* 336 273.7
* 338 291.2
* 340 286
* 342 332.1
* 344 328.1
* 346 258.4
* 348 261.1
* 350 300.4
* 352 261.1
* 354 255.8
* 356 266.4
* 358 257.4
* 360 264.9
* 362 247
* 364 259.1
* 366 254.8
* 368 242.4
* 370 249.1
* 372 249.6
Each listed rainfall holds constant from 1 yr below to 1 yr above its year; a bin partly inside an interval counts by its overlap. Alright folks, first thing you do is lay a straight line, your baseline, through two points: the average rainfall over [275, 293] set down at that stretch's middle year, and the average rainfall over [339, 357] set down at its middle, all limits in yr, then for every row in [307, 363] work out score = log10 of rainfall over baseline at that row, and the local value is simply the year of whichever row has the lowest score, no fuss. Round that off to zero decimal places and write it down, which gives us 362 yr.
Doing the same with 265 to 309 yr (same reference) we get 290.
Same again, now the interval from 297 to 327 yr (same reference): 320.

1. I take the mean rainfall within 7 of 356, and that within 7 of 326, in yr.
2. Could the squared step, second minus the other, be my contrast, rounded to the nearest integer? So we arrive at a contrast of 179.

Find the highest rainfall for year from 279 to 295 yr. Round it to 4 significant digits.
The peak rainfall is 257.0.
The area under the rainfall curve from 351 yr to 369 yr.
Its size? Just 4618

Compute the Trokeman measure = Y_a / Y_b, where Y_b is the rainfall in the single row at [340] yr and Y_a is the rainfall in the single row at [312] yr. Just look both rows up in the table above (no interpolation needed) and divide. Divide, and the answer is 0.85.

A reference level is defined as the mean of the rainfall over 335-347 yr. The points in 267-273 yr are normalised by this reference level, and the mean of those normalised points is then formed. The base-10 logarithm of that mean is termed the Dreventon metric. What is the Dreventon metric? -0.068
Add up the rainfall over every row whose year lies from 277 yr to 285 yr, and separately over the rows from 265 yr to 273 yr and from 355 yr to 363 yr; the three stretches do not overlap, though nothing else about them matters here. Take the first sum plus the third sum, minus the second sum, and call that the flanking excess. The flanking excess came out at 979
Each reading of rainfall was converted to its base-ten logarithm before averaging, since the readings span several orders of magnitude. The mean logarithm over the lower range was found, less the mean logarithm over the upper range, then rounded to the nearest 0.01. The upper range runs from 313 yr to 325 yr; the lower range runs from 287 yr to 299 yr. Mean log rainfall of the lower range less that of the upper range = -0.02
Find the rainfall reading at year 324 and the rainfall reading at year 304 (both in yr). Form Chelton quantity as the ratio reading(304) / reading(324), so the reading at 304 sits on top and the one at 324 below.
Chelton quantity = 0.88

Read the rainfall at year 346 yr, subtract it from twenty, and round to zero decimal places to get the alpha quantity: -238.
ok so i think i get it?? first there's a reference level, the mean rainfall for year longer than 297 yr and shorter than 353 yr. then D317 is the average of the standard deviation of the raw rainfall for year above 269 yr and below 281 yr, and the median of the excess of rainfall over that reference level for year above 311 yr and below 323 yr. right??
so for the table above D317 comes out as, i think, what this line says -3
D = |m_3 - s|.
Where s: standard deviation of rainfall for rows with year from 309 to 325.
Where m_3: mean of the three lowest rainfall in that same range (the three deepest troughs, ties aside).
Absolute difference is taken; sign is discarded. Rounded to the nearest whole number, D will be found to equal 231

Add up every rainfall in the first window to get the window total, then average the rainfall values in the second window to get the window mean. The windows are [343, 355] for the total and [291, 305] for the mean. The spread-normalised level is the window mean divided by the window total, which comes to 0.14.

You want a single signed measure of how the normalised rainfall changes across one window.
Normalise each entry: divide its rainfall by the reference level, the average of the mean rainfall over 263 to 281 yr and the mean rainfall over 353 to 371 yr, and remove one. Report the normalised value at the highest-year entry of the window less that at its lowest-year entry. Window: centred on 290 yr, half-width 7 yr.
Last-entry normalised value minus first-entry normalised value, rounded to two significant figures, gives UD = 0.061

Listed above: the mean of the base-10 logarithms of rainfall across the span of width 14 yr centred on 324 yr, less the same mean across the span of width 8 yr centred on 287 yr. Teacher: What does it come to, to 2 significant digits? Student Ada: 0.041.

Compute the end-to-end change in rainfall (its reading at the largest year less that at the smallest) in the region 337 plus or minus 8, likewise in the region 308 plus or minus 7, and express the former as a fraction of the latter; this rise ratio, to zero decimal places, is 6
